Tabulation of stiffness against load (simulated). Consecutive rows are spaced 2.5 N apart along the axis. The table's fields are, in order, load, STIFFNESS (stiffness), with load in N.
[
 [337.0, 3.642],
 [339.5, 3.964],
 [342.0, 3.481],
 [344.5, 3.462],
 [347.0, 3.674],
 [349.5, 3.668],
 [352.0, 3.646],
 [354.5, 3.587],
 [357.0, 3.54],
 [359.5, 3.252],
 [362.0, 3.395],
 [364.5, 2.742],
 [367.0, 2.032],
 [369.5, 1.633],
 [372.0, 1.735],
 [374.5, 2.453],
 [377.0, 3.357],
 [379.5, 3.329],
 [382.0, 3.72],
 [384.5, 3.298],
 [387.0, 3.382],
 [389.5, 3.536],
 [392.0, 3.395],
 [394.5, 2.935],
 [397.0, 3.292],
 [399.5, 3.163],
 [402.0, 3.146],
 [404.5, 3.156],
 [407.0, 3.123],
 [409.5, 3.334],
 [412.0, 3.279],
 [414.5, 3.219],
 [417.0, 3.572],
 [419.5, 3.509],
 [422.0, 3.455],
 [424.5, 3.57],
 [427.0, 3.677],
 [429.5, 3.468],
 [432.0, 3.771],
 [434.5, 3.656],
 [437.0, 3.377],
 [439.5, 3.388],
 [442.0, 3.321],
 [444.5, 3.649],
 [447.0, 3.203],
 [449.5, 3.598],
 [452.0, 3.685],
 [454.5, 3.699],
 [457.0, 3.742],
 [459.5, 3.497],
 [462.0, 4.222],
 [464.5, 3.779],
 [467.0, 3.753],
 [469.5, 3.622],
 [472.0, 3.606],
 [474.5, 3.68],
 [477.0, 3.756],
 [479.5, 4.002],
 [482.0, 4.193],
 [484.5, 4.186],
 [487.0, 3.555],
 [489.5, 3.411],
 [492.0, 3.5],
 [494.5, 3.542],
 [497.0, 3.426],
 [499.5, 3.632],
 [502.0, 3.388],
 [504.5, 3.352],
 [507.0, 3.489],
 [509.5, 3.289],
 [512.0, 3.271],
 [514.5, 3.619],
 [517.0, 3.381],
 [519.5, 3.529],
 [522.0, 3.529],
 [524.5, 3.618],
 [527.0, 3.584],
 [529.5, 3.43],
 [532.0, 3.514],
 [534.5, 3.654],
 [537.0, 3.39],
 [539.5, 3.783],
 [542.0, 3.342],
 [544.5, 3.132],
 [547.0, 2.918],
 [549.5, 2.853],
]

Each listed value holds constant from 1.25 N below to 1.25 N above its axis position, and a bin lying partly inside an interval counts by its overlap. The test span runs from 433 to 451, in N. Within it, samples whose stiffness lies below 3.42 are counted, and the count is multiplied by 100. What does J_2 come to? 400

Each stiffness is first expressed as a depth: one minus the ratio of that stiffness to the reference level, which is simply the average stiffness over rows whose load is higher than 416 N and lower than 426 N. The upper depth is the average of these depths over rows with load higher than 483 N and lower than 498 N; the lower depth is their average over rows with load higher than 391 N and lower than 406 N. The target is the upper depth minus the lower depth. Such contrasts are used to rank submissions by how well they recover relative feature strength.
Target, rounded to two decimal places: -0.12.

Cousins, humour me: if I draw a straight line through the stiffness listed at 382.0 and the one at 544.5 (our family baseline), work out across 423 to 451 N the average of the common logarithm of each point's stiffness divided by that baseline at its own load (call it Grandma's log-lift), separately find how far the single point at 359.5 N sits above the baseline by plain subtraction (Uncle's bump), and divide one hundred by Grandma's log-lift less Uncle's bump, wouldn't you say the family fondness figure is 182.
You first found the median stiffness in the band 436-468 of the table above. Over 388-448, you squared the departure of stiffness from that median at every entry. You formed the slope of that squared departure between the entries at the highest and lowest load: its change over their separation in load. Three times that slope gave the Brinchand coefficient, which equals 0.010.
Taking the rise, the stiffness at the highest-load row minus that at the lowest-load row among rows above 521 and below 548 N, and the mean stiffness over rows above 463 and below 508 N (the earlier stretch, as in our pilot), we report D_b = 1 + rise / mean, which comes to 0.83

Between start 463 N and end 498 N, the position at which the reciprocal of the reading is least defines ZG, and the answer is 482.0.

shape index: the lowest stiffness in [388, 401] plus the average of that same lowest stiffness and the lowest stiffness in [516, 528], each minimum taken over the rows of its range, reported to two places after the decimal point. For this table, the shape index 6.09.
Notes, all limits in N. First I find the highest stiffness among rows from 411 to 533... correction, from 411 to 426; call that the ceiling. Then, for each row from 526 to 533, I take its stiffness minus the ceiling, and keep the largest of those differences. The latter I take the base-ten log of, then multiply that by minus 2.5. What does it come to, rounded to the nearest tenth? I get 4.8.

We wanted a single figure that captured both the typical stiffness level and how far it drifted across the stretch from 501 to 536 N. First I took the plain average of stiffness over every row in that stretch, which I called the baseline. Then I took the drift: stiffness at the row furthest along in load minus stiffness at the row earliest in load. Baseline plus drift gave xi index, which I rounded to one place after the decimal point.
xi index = 3.7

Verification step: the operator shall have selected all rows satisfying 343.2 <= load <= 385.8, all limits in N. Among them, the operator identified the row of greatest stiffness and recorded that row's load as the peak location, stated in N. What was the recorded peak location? 382.0 N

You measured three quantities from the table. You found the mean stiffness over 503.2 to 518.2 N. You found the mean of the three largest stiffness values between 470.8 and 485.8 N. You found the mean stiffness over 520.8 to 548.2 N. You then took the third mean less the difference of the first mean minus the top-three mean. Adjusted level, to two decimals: 4.17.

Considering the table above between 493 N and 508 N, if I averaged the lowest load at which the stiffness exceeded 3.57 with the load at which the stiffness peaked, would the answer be 499.5 N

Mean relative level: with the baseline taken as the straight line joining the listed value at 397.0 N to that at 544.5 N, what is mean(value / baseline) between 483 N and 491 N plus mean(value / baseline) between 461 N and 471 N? 2.36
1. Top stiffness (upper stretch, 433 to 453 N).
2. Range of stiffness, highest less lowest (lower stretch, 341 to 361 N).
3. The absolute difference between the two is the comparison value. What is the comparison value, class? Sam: 3.26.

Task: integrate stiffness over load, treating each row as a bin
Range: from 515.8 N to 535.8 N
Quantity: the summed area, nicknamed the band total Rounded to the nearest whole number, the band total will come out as 71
